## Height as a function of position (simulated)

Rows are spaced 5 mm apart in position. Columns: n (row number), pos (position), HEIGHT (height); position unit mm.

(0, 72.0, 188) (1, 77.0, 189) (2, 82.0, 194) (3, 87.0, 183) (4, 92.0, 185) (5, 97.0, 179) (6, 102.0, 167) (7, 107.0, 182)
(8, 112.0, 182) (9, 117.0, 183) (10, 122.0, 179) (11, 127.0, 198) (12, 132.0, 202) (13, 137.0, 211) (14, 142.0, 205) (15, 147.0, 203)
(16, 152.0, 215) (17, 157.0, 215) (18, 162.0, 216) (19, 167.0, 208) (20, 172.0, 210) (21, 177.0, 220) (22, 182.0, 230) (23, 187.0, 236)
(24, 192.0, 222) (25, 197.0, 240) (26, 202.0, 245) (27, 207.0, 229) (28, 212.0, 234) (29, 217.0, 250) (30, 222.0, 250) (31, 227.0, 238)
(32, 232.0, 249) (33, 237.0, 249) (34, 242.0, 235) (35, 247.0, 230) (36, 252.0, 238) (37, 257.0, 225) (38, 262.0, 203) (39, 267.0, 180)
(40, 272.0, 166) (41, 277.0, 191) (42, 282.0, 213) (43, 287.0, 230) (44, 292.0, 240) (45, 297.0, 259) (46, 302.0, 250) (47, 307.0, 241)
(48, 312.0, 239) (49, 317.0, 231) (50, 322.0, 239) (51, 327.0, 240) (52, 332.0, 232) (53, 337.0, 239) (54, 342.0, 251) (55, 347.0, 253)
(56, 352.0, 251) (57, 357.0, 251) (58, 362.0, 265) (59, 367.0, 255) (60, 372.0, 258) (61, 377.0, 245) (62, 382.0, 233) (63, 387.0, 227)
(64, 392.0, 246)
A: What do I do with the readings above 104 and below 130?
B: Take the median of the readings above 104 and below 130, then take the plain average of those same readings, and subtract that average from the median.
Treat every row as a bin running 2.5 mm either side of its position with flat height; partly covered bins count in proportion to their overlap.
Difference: -2.8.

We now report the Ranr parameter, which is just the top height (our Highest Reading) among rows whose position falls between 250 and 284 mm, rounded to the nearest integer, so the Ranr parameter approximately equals 238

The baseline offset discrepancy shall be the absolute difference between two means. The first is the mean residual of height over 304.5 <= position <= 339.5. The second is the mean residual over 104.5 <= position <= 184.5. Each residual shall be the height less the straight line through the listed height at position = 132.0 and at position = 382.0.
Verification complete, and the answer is 12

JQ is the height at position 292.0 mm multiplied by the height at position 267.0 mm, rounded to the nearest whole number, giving 43200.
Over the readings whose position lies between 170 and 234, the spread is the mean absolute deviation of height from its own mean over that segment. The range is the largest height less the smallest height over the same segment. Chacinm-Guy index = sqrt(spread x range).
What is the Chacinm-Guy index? 20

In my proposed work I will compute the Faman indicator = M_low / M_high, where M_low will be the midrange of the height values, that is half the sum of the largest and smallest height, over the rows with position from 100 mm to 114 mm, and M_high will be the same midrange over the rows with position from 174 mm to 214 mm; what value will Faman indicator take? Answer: 0.75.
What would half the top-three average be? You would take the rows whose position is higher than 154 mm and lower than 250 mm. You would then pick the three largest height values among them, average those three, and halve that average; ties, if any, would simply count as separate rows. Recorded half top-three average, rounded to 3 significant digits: 125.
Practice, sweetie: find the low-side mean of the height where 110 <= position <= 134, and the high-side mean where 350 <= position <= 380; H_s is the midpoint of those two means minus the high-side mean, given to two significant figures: -33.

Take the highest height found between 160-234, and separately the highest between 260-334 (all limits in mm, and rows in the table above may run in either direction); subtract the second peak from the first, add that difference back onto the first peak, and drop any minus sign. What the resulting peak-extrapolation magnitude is 241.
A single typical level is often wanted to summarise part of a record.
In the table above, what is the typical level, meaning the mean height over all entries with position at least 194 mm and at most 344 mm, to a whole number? 232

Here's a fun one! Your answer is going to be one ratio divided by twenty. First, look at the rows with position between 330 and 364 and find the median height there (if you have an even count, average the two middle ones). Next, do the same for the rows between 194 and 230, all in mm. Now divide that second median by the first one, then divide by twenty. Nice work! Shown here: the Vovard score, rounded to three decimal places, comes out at 0.048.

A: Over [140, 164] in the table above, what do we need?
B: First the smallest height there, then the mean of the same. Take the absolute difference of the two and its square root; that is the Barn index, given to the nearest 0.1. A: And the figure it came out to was 2.8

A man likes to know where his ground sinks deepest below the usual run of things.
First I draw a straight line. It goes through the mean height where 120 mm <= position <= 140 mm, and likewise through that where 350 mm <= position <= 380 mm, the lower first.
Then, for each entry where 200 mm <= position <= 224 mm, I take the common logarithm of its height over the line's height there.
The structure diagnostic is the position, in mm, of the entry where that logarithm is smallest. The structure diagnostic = 207.0 mm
